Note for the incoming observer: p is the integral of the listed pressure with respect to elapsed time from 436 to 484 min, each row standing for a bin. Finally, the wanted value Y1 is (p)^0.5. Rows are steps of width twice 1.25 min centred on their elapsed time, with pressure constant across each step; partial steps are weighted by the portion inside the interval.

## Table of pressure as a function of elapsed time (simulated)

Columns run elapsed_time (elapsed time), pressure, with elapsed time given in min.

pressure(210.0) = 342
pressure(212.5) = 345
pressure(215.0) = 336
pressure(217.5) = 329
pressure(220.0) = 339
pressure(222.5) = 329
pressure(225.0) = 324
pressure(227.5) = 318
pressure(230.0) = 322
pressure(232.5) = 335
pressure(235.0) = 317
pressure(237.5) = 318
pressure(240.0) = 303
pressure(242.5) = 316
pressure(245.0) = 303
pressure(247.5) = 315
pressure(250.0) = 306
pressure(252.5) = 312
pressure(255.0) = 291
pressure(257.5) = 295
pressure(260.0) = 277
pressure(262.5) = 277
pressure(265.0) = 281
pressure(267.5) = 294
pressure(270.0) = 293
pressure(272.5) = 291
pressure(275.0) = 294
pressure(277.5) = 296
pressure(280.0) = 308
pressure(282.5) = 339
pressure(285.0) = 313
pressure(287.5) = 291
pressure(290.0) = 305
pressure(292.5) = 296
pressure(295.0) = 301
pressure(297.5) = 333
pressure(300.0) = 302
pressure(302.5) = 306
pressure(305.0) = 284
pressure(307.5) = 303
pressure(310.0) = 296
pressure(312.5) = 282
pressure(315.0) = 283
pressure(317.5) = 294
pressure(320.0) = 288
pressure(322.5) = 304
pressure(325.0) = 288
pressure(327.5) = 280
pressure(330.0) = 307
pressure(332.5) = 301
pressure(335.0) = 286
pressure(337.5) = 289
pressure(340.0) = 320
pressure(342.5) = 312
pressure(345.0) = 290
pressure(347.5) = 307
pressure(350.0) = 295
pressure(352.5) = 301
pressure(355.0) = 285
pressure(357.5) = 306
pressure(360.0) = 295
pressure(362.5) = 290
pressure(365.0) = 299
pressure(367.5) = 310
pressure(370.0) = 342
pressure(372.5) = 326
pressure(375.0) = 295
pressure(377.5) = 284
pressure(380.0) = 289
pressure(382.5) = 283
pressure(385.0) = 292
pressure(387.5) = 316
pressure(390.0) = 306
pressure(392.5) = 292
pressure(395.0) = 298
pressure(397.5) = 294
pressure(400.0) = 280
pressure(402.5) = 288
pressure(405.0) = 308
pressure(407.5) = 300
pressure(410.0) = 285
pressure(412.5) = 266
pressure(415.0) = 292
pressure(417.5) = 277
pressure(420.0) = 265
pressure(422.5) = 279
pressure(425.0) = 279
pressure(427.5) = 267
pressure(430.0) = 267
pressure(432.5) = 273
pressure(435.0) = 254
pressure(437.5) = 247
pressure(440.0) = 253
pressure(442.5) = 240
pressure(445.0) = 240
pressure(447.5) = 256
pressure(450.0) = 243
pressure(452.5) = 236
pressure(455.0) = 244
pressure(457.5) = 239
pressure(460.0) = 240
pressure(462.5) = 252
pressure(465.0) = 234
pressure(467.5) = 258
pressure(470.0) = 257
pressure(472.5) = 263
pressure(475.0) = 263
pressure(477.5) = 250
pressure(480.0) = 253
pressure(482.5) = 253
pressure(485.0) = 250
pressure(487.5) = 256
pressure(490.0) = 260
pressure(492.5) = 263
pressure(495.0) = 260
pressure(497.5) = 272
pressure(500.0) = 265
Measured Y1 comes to 109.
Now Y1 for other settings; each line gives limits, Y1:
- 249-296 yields 118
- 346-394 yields 120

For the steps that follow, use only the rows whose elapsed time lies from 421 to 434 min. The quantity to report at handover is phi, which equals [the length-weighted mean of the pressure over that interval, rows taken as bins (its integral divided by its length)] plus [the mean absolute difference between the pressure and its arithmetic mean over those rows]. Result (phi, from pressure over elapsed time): 277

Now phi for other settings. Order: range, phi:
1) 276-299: 322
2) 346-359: 306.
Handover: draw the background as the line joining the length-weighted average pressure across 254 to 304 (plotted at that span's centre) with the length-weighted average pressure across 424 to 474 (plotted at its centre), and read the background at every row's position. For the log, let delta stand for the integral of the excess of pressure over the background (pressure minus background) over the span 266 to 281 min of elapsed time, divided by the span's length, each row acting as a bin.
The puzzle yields -5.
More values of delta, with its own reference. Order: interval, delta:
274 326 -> 7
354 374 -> 31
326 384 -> 22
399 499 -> 9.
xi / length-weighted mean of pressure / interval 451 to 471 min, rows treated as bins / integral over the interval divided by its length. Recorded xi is 245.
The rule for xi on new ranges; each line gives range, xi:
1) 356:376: 308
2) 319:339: 293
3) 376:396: 295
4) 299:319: 294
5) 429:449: 253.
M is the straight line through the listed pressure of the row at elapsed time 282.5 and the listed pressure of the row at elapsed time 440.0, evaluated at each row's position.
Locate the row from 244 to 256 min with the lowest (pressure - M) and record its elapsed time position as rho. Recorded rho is 255.0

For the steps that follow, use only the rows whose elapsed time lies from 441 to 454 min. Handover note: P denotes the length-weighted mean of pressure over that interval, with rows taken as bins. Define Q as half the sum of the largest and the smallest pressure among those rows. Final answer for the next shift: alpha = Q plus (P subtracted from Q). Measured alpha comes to 249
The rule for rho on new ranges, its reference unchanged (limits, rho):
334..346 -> 335.0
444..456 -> 445.0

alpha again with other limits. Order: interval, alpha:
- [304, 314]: 294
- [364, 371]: 324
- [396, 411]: 295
